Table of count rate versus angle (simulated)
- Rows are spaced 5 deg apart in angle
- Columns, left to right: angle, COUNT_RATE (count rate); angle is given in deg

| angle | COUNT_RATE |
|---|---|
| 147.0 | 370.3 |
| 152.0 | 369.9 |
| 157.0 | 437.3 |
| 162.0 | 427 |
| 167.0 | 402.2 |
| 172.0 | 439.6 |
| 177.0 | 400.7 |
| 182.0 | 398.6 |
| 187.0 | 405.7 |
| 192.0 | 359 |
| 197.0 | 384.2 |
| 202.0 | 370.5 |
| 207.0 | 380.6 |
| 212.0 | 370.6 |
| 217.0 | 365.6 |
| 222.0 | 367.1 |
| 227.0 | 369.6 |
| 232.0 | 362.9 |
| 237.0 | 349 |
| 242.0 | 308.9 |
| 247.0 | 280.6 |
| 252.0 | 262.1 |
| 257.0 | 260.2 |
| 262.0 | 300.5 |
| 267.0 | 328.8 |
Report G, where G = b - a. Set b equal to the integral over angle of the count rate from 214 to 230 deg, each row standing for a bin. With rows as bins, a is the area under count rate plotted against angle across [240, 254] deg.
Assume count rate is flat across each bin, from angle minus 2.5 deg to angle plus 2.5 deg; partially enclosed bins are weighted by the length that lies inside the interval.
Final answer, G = 1906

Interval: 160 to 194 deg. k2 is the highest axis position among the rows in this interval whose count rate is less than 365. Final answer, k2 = 192.0 deg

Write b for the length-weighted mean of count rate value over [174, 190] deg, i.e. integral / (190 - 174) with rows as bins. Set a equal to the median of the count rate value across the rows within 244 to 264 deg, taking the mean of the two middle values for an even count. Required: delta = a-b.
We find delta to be -130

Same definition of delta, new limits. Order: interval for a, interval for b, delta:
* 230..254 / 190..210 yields -65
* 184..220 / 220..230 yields 2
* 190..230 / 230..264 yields 67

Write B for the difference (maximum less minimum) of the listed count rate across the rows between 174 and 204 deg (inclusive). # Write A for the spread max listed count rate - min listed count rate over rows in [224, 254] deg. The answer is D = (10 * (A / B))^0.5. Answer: 4.8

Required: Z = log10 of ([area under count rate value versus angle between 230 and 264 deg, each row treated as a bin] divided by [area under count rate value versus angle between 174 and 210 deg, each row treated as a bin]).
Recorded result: -0.13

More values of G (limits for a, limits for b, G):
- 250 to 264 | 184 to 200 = 2296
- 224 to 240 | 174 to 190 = 679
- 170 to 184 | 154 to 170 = 962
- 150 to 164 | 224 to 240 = -27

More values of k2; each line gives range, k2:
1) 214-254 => 252.0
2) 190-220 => 192.0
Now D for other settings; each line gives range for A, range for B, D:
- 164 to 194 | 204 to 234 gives 6.7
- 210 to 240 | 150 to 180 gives 1.8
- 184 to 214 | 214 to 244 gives 2.8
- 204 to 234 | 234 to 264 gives 1.4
